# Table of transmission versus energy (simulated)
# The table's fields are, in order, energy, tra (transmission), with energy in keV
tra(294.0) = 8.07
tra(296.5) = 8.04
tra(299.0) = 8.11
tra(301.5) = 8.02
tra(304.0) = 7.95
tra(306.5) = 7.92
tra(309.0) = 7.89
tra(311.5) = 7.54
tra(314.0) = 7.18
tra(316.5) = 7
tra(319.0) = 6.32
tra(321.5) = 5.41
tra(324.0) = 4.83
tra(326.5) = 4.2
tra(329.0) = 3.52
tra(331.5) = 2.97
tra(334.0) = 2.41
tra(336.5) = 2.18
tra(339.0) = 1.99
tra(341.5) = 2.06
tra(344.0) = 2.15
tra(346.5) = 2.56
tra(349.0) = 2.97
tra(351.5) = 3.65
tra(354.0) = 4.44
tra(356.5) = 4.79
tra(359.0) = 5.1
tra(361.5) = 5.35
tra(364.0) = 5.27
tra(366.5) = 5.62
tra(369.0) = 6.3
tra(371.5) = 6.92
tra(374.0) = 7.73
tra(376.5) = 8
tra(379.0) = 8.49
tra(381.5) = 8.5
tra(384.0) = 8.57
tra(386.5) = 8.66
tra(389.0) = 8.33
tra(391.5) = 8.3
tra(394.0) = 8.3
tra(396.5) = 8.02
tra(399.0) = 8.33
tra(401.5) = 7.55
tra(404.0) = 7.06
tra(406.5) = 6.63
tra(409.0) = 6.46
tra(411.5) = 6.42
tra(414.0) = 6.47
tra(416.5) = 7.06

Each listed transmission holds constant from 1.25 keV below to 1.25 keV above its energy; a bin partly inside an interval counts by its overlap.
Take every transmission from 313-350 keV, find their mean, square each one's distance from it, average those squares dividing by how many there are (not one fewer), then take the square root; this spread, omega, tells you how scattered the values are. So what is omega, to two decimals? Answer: 1.80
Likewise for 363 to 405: 1.02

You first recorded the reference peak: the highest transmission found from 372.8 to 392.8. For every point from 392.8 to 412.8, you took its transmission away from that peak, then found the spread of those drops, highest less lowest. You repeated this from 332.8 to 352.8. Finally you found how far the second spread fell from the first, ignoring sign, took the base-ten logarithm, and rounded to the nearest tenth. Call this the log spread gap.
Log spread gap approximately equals -0.6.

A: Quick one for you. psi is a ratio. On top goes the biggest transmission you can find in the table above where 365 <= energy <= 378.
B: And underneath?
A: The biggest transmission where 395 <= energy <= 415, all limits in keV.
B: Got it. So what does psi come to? 0.96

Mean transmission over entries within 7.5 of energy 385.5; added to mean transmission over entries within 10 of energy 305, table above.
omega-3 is 16.3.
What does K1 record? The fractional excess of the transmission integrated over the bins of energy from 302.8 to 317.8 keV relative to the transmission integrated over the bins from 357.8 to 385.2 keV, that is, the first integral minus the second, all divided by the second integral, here -0.40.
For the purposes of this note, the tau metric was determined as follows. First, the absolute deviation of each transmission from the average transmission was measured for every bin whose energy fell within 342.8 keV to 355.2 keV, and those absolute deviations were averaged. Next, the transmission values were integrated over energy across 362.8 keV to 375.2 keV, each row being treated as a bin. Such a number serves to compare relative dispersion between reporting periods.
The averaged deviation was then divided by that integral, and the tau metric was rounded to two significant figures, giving 0.0090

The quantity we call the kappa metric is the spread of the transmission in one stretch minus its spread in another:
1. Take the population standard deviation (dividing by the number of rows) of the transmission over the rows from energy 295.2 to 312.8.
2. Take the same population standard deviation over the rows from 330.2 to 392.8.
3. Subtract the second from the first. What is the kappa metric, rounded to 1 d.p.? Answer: -2.3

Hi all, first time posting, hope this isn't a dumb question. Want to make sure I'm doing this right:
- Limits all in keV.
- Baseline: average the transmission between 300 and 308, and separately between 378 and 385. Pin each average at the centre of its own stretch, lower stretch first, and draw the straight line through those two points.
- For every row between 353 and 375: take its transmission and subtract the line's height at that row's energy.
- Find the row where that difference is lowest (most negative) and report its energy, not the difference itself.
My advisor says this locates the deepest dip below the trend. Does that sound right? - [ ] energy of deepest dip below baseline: 354.0 keV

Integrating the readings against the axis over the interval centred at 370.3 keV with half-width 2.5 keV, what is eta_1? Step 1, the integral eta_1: 33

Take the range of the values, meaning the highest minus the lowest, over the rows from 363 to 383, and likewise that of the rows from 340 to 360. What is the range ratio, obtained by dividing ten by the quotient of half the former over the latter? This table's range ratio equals 19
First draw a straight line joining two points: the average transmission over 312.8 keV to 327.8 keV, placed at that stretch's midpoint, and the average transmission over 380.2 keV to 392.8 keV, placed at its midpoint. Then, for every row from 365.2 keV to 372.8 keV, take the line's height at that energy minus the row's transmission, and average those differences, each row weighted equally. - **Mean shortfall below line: 1.5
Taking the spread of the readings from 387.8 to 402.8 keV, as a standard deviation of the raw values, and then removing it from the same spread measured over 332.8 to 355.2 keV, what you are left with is 0.5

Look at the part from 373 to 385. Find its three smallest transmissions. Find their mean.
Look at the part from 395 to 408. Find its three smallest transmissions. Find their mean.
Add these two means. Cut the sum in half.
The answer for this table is 7.6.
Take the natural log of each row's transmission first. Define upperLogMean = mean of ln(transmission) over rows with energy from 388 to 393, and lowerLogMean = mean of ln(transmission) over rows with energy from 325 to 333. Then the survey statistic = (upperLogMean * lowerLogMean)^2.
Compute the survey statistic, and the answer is 7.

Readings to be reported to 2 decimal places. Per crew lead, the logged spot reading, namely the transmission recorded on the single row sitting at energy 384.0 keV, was 8.57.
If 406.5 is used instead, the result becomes 6.63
